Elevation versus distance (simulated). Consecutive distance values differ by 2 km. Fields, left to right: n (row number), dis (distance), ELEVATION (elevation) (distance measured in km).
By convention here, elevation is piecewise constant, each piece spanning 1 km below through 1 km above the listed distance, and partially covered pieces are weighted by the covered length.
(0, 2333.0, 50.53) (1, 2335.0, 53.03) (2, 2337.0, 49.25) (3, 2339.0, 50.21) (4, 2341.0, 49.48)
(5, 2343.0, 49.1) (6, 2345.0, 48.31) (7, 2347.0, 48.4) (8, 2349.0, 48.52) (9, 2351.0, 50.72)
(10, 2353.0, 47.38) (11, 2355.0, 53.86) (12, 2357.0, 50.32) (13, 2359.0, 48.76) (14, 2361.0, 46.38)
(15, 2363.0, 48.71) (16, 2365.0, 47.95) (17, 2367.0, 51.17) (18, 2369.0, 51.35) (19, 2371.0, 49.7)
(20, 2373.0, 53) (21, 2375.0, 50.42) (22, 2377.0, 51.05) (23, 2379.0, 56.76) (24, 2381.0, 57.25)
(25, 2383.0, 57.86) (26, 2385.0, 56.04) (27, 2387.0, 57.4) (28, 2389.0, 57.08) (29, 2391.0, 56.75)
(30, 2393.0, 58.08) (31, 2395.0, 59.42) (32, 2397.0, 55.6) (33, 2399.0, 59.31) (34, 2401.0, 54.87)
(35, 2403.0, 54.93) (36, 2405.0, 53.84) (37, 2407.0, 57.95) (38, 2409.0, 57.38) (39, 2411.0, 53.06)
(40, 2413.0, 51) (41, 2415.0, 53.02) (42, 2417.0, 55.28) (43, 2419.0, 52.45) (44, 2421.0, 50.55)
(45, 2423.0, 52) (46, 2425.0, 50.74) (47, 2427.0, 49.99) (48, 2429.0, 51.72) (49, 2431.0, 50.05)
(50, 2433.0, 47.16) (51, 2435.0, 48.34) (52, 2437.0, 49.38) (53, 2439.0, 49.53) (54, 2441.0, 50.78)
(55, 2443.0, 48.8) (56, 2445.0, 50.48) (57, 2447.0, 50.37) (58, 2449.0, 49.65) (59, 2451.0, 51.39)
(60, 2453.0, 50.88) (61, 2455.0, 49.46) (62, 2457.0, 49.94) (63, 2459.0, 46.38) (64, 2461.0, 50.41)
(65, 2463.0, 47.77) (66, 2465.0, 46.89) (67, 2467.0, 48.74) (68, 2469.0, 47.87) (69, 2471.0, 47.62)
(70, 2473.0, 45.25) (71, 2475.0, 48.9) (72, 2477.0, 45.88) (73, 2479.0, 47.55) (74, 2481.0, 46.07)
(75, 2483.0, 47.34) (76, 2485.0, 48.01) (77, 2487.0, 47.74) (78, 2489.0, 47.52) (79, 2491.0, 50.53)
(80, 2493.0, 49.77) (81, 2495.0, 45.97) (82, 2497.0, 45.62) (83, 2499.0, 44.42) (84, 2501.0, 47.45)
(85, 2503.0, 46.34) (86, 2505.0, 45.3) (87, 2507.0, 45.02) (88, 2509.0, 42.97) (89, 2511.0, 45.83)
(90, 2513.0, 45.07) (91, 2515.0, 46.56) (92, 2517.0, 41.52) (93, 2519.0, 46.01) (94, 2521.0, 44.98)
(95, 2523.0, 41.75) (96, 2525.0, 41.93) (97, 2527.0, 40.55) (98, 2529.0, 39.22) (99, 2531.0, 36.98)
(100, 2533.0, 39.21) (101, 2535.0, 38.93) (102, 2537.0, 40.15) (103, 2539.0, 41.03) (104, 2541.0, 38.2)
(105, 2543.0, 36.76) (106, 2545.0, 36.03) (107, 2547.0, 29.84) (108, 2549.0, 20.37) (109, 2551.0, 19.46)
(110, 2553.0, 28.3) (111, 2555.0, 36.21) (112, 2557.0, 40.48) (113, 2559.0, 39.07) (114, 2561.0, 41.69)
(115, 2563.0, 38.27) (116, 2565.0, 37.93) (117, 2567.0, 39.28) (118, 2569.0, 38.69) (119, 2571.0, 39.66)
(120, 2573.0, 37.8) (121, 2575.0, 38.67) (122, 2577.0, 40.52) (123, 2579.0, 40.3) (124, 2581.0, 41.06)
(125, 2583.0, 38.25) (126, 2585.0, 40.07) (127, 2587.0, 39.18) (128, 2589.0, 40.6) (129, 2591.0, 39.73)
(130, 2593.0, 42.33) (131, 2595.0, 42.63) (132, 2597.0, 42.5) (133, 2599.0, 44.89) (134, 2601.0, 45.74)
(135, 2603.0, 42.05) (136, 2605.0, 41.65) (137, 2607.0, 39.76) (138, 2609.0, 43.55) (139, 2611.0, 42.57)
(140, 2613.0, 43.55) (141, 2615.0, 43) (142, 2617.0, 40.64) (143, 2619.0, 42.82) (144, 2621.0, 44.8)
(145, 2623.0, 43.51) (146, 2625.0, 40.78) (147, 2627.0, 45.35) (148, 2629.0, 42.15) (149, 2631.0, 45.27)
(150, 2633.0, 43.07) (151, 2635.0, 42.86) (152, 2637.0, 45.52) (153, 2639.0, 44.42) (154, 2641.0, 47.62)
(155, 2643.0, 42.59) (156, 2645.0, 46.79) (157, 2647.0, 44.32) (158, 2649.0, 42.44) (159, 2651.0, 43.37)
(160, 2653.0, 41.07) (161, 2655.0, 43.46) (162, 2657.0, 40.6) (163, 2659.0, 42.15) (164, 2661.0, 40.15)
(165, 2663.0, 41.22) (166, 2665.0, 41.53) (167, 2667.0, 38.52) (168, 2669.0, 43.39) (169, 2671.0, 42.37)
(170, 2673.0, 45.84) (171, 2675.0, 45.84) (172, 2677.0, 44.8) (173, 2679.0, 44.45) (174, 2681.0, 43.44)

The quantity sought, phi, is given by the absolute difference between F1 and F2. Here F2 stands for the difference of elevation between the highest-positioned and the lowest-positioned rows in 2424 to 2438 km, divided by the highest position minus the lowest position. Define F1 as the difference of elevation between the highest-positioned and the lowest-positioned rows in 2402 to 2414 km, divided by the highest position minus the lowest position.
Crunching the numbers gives 0.28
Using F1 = -0.4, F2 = -0.11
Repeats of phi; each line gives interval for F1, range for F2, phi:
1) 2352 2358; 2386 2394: 0.62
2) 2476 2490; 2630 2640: 0.24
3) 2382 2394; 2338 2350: 0.19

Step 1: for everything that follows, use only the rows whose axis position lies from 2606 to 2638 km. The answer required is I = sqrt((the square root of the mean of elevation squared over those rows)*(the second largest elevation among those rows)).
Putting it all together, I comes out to 44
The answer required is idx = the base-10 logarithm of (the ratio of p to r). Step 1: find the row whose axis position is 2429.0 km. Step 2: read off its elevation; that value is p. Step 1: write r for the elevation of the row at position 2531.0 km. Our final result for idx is 0.15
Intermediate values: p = 51.72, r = 36.98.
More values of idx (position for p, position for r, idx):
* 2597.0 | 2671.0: 0.00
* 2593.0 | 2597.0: 0.00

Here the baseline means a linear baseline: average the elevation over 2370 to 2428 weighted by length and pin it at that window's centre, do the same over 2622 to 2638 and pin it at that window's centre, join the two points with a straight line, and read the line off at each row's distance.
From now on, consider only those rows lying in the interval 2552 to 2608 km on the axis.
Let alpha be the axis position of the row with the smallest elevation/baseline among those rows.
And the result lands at 2553.0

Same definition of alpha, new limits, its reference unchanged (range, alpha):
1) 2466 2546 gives 2545.0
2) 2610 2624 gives 2617.0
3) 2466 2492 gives 2473.0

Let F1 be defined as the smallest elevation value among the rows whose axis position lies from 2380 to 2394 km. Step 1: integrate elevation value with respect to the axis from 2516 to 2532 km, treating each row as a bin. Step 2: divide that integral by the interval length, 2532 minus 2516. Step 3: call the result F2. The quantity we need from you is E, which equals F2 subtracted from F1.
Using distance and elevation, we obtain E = 14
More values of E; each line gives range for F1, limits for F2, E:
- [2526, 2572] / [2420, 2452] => -31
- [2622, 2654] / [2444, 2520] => -7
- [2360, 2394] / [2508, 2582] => 8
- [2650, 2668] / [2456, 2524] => -8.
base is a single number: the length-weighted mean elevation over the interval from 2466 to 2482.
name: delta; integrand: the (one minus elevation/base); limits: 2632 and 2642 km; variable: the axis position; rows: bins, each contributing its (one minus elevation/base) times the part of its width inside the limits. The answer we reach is 0.5 km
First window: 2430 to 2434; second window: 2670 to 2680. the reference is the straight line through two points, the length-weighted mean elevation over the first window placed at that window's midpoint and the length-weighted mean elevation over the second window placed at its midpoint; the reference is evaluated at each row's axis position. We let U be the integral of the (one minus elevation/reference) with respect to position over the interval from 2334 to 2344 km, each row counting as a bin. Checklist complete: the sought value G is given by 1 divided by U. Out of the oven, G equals -51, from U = -0.02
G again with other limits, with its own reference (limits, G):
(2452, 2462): -4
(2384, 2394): -1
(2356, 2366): 4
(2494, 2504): 3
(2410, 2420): -1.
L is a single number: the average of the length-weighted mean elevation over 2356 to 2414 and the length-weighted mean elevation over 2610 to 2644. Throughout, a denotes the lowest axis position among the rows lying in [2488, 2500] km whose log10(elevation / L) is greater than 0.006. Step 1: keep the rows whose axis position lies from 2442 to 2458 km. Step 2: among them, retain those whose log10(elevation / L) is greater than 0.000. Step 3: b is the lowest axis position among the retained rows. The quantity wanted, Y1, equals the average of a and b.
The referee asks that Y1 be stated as 2467 km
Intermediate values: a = 2491.0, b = 2443.0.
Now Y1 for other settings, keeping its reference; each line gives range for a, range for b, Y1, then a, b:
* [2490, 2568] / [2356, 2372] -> 2424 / 2491.0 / 2357.0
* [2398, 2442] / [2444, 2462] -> 2422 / 2399.0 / 2445.0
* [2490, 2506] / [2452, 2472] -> 2472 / 2491.0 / 2453.0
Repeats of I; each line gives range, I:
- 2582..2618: 43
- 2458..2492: 49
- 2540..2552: 34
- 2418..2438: 51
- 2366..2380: 52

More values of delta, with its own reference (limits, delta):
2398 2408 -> -1.9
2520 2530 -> 1.2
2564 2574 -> 1.8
